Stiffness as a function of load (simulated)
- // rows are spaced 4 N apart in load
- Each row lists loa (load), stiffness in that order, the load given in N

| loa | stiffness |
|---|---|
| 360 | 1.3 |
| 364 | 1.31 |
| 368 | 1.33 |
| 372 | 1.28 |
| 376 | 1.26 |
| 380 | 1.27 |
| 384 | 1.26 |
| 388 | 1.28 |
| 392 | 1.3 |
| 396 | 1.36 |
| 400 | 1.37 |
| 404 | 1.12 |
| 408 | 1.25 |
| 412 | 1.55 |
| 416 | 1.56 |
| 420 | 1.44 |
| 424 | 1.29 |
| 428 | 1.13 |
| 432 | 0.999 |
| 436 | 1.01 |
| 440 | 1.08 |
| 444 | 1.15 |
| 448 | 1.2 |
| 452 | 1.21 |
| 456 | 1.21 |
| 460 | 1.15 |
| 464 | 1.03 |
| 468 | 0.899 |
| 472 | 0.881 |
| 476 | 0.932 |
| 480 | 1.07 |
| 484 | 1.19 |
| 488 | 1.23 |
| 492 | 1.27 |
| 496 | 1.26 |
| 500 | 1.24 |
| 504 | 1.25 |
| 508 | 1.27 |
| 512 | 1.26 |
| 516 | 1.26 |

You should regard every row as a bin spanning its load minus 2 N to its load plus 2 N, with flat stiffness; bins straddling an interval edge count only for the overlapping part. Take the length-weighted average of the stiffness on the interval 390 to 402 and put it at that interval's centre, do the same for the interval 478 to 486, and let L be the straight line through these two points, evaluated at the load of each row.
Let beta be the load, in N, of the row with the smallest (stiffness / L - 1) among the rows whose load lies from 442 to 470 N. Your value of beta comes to 468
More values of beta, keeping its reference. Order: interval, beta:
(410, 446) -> 432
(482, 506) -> 484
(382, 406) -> 404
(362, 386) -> 376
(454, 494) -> 472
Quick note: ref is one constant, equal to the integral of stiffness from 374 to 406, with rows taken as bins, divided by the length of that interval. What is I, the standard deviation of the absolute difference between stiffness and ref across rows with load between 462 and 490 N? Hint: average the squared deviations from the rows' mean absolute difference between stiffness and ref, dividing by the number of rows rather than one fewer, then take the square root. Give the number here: 0.13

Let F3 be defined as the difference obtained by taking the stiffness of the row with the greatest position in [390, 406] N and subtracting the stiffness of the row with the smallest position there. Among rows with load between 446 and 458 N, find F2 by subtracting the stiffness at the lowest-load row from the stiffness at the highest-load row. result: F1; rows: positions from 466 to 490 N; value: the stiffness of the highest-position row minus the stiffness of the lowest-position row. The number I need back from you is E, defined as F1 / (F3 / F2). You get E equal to -0.018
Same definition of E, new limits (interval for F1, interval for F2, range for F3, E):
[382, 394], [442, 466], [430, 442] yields -0.059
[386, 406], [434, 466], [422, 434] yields 0.011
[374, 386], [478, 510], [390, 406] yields 0.000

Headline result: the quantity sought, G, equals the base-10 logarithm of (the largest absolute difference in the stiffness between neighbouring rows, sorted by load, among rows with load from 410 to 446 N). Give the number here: -0.796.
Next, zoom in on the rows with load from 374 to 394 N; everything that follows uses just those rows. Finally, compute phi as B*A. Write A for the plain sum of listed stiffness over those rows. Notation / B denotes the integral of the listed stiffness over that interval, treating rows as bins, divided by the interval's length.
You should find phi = 8.1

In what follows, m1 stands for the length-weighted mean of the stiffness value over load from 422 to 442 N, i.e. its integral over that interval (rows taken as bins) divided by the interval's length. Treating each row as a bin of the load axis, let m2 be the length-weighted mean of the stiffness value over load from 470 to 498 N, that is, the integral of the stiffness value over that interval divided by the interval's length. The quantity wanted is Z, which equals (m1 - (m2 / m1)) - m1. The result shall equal -1.016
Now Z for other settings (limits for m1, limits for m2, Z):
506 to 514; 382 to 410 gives -1.010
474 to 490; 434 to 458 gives -1.034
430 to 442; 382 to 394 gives -1.243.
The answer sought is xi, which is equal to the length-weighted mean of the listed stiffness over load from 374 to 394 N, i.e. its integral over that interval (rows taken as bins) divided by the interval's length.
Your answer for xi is 1.27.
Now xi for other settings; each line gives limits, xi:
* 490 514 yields 1.26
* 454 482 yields 1.02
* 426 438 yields 1.05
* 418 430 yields 1.29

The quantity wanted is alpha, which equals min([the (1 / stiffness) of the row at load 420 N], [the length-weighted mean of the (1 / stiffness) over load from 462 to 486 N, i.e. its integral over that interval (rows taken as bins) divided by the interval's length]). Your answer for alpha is 0.694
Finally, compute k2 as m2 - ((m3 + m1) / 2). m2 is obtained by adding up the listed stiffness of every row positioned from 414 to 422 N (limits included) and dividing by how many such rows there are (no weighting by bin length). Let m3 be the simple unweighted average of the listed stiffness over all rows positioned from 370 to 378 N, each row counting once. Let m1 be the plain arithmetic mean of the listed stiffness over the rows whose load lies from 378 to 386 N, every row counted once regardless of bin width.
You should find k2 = 0.23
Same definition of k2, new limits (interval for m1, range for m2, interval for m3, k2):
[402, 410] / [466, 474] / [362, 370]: -0.36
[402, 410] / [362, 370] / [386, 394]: 0.08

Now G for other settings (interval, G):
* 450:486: -0.860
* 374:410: -0.602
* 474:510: -0.860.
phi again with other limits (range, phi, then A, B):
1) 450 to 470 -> 6.0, 5.5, 1.10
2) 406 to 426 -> 10.1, 7.1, 1.42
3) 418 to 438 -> 6.9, 5.9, 1.17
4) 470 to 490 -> 5.6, 5.3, 1.06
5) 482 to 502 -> 7.7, 6.2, 1.24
